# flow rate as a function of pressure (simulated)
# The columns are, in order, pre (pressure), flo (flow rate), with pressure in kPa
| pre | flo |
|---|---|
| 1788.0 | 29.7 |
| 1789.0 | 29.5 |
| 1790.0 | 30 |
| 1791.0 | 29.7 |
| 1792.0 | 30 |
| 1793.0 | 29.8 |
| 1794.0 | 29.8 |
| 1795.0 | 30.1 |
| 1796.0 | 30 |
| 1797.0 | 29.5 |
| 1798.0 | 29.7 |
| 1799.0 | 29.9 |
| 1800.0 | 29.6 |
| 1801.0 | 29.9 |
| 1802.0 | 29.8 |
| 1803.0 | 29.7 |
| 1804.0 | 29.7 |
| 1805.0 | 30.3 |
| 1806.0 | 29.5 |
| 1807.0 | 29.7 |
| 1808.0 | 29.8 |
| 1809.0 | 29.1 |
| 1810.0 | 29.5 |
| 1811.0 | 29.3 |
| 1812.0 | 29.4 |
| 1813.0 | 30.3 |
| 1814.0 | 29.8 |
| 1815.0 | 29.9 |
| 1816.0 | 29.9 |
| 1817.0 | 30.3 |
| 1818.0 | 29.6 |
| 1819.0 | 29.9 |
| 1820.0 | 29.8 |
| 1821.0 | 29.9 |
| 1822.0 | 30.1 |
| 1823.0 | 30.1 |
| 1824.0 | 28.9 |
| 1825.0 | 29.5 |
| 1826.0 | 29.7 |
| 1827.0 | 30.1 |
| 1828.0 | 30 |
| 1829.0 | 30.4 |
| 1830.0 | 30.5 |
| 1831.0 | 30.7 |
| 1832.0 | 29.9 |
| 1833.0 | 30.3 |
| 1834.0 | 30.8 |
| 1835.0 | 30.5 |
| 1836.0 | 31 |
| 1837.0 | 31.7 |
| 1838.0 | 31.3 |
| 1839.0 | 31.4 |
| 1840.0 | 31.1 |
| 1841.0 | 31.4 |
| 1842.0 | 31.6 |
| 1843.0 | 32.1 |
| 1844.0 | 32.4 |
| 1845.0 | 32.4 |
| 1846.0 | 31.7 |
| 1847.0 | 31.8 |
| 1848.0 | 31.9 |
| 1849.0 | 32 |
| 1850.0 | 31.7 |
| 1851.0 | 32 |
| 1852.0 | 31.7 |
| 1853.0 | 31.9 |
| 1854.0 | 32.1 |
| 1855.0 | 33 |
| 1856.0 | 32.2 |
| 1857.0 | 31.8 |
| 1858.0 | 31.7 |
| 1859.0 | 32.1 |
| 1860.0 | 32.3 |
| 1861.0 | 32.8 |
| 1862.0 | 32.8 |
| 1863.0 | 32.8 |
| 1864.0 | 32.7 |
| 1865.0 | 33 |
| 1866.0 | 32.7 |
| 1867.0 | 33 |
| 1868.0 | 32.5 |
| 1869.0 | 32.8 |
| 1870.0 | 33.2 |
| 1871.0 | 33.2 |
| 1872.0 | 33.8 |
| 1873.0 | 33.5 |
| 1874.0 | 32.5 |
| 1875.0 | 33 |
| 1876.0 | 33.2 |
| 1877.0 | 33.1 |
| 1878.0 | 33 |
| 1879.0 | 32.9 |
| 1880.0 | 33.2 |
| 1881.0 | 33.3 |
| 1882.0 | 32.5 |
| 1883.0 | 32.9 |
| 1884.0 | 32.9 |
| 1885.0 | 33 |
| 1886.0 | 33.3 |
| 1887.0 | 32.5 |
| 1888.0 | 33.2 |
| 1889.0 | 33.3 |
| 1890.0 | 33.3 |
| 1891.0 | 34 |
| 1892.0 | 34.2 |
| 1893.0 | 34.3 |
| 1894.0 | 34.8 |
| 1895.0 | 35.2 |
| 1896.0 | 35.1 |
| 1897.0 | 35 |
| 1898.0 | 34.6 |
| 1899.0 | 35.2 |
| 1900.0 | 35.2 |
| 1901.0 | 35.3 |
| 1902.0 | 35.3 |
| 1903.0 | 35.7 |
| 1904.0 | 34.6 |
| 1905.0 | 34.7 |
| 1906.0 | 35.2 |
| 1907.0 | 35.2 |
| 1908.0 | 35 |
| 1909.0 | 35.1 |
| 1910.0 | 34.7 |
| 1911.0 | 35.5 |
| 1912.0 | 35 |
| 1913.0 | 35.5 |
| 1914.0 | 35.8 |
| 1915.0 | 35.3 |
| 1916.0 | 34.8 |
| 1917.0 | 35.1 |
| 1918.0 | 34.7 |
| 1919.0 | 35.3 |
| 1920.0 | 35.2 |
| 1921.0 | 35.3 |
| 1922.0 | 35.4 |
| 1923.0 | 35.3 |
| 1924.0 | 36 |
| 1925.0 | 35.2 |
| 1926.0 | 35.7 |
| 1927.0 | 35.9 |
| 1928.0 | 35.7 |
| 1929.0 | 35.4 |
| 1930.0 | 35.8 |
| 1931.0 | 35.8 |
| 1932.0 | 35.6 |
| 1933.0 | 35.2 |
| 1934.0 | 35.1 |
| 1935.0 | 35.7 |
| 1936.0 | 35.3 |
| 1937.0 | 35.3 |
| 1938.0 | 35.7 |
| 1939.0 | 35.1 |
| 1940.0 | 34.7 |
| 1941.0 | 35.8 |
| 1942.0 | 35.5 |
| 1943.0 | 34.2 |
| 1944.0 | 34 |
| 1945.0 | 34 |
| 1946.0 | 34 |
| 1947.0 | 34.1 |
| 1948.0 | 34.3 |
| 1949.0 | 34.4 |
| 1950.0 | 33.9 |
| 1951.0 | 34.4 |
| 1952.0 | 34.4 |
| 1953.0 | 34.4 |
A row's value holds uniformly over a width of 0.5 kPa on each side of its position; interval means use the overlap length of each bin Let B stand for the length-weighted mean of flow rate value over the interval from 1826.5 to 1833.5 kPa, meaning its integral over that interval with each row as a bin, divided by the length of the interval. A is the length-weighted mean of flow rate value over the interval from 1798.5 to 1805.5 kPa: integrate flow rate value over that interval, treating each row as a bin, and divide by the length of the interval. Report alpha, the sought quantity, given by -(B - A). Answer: -0.4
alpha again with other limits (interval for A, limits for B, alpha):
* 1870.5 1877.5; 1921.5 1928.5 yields -2.4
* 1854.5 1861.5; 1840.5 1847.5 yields 0.4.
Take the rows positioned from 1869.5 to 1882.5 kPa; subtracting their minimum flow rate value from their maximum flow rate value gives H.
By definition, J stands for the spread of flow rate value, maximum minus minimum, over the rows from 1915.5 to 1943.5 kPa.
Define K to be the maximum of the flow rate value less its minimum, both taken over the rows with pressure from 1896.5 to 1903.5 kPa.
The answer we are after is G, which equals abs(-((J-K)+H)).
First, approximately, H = 1.3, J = 1.80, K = 1.10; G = 2.0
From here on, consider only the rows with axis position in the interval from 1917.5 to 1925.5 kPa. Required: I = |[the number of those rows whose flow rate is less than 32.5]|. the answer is 0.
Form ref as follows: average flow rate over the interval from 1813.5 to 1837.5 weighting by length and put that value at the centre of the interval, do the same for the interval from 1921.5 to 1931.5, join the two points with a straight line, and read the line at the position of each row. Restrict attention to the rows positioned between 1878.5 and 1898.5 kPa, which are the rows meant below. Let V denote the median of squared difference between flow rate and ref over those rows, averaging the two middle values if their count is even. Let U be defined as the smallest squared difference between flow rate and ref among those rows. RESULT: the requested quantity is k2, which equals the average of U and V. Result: 0.08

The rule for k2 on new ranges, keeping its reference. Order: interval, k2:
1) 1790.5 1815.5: 0.36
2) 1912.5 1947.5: 0.11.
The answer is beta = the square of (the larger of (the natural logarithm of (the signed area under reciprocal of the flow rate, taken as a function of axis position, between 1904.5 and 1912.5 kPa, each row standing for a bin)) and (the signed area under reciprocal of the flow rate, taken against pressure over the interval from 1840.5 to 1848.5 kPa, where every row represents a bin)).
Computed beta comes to 0.063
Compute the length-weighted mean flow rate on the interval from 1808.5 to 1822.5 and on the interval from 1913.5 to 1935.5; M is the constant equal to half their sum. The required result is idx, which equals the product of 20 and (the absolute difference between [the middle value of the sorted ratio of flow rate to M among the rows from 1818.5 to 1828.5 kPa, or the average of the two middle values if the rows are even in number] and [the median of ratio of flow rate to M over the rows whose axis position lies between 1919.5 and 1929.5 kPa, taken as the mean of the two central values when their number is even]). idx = 3.4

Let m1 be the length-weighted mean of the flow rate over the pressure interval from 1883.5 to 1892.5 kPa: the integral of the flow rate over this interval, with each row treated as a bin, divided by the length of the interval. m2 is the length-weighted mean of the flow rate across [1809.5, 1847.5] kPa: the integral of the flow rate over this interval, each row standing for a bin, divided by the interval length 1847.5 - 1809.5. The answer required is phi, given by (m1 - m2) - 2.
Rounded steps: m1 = 33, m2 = 30.5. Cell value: 0.8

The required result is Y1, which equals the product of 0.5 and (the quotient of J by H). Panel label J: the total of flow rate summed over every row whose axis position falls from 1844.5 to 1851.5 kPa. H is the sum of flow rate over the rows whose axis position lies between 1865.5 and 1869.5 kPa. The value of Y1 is 0.85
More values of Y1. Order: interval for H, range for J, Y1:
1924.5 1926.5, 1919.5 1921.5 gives 0.50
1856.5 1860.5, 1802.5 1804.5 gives 0.23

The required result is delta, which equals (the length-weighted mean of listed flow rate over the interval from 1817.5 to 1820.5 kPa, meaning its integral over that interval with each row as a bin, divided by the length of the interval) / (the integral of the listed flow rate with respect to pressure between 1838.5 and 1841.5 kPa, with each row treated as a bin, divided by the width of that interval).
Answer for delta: 0.95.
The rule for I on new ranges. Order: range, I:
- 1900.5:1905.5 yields 0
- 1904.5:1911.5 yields 0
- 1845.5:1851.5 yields 6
